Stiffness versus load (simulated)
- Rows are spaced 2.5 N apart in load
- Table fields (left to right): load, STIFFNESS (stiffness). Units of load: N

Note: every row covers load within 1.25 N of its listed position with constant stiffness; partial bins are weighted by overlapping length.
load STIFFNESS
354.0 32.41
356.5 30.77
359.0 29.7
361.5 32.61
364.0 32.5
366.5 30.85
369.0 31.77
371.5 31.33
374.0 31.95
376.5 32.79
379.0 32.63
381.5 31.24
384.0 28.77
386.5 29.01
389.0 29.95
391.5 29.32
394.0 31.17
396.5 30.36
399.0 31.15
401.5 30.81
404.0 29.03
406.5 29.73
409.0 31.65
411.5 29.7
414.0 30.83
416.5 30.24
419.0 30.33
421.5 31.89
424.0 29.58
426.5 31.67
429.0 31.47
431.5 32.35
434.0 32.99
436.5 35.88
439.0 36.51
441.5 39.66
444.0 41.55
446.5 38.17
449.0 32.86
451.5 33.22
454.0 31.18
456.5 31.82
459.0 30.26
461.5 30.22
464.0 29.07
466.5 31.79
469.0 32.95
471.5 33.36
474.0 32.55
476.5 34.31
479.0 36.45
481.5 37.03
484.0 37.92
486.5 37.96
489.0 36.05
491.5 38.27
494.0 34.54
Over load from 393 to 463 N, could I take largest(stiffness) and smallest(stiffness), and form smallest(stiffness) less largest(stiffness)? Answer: -13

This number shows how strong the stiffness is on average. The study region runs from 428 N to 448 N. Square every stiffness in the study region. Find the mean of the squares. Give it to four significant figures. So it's 1313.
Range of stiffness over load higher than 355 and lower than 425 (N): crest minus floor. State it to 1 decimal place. 4.0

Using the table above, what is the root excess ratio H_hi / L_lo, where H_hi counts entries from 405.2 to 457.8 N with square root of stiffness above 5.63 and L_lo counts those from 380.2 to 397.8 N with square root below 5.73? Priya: 1.6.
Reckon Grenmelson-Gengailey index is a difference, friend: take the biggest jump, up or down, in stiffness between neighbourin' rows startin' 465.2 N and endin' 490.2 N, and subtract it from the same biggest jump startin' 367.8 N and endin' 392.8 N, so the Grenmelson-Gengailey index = 0.3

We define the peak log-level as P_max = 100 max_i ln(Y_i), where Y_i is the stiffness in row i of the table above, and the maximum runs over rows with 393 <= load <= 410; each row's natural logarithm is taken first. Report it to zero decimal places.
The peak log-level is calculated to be 345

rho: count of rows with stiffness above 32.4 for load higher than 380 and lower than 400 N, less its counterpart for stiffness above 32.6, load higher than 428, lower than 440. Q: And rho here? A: -3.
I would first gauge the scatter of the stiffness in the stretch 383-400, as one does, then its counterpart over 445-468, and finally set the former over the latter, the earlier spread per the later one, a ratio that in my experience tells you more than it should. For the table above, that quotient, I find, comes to 0.4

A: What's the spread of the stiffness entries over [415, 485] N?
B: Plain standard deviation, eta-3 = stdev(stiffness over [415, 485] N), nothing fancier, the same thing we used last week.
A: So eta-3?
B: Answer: 3.2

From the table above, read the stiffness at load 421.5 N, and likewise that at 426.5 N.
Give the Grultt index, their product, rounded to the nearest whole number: 1010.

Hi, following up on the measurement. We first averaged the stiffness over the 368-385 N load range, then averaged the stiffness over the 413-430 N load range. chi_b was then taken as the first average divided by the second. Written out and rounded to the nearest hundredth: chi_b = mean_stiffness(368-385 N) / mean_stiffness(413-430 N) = 1.02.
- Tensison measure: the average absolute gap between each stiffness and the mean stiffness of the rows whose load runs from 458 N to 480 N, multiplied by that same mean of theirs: 57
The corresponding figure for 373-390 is 44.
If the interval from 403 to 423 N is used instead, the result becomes 24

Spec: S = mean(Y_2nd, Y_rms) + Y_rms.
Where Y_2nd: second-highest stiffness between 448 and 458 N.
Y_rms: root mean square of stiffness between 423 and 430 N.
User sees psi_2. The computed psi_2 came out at 62.8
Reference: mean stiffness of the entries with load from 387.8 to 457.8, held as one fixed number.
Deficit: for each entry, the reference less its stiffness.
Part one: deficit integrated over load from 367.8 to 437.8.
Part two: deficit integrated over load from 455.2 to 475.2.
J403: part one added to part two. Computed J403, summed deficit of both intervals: 105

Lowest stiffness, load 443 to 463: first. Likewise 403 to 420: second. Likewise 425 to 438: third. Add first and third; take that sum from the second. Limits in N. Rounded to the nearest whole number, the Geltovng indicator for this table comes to -33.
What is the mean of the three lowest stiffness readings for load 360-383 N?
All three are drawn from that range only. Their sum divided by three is 31.1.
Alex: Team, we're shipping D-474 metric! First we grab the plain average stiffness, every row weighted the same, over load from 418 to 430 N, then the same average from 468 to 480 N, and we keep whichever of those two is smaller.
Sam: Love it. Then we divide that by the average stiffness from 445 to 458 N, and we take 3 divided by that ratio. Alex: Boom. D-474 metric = 3.2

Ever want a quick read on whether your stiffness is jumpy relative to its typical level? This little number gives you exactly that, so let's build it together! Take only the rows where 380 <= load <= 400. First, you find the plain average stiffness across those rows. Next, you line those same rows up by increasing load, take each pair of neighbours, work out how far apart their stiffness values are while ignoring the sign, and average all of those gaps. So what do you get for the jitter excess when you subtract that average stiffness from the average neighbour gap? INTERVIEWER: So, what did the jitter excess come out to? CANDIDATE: -29.0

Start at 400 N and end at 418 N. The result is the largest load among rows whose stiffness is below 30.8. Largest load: 416.5 N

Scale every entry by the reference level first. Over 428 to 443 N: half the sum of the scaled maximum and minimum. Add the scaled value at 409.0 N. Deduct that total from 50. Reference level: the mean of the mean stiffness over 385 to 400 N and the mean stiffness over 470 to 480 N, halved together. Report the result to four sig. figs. 47.91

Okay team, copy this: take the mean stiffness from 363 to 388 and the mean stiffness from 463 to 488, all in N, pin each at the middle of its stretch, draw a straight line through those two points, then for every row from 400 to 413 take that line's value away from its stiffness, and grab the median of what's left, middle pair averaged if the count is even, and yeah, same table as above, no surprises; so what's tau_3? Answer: -2.5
